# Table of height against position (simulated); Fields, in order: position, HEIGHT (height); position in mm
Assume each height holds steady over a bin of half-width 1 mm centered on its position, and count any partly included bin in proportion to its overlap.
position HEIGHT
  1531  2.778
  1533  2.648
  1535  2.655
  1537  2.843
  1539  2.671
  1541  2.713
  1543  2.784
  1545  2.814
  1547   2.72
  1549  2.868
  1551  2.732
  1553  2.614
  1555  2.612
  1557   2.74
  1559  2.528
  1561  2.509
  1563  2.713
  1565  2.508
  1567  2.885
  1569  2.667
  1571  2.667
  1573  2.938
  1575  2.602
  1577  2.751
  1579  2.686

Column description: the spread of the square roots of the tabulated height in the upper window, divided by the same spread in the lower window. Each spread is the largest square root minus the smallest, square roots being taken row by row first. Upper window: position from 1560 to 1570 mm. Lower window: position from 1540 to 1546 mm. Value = 3.78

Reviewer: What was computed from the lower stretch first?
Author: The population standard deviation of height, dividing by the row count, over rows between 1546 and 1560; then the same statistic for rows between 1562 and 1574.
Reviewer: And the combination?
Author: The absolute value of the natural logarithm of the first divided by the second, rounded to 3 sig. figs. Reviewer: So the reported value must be 0.332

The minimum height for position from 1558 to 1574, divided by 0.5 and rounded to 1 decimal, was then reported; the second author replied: 5.0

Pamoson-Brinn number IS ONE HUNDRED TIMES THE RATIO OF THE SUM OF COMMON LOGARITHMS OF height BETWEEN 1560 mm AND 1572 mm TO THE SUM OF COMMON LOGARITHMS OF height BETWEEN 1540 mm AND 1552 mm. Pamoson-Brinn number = 95.8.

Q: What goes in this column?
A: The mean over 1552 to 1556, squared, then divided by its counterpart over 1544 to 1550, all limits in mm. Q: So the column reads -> 2.44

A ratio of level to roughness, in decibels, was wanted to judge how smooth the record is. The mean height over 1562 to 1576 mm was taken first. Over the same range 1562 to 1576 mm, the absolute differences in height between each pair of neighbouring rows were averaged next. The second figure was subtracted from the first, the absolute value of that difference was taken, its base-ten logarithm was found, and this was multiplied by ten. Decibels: 3.9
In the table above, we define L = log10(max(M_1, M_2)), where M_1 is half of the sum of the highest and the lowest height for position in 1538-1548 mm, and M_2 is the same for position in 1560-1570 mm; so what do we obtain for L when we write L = 0.4381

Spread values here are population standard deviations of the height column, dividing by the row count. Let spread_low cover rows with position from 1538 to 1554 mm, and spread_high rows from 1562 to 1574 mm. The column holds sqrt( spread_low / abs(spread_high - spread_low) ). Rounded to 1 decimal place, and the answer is 1.0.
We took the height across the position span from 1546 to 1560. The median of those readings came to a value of 2.720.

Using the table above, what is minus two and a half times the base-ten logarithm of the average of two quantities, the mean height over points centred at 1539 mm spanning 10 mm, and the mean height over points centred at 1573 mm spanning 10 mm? -1.09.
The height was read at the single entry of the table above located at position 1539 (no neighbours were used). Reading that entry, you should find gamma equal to 2.671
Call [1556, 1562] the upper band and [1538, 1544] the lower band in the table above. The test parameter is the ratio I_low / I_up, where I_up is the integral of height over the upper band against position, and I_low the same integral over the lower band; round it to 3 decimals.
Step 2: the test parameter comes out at 1.050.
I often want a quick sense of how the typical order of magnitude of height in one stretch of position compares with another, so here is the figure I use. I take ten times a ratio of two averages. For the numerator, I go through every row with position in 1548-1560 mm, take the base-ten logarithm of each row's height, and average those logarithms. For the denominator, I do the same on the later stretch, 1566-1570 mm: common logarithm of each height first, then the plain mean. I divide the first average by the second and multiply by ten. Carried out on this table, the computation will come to 9.7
